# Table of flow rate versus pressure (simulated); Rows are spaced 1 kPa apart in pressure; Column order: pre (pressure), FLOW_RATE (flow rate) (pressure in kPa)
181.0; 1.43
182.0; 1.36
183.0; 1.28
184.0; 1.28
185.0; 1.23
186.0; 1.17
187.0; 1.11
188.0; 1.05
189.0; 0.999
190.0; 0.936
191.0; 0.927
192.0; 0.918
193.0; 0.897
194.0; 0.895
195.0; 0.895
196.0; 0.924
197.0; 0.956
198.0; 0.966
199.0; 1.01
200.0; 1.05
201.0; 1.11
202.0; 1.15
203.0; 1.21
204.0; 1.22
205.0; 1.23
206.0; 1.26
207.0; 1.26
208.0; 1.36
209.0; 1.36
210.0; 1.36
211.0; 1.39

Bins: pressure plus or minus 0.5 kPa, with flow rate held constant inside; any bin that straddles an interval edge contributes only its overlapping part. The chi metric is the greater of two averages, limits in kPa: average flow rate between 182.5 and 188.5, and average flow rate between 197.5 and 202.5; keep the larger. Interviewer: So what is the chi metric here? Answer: 1.19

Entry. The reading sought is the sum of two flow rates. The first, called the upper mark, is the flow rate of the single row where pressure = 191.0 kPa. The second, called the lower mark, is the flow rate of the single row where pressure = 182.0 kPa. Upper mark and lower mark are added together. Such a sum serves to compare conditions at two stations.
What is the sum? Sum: 2.3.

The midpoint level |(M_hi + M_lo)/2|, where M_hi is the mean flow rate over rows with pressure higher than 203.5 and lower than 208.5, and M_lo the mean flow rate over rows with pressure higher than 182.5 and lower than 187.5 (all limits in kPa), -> 1.24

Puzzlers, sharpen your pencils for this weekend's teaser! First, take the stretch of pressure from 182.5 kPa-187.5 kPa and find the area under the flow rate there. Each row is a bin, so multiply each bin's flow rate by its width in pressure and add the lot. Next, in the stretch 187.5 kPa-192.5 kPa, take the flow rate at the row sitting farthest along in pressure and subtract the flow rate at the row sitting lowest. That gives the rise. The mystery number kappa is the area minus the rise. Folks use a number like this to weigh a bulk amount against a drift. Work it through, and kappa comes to 6.2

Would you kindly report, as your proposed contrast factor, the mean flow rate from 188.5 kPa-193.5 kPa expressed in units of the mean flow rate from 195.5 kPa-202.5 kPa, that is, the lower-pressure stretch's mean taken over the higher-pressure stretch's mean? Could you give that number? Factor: 0.91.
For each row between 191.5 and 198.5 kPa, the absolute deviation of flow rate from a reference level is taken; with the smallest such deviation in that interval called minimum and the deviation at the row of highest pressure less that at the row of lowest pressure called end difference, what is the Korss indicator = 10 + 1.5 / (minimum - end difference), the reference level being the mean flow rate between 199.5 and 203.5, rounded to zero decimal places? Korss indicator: 17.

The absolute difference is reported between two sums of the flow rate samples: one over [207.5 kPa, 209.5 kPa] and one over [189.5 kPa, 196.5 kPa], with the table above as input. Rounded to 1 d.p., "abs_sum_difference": 3.7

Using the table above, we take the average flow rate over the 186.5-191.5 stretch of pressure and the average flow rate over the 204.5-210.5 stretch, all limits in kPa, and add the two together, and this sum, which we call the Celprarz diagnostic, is 2.31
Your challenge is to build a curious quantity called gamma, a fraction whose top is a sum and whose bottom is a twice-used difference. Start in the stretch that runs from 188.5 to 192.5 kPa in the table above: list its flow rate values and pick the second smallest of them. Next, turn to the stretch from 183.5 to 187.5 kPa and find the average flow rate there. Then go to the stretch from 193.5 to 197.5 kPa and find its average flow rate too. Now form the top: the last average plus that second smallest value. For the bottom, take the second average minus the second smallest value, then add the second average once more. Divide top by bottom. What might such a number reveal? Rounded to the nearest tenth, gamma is 1.3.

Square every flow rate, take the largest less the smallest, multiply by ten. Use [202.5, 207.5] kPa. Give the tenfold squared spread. 1.2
